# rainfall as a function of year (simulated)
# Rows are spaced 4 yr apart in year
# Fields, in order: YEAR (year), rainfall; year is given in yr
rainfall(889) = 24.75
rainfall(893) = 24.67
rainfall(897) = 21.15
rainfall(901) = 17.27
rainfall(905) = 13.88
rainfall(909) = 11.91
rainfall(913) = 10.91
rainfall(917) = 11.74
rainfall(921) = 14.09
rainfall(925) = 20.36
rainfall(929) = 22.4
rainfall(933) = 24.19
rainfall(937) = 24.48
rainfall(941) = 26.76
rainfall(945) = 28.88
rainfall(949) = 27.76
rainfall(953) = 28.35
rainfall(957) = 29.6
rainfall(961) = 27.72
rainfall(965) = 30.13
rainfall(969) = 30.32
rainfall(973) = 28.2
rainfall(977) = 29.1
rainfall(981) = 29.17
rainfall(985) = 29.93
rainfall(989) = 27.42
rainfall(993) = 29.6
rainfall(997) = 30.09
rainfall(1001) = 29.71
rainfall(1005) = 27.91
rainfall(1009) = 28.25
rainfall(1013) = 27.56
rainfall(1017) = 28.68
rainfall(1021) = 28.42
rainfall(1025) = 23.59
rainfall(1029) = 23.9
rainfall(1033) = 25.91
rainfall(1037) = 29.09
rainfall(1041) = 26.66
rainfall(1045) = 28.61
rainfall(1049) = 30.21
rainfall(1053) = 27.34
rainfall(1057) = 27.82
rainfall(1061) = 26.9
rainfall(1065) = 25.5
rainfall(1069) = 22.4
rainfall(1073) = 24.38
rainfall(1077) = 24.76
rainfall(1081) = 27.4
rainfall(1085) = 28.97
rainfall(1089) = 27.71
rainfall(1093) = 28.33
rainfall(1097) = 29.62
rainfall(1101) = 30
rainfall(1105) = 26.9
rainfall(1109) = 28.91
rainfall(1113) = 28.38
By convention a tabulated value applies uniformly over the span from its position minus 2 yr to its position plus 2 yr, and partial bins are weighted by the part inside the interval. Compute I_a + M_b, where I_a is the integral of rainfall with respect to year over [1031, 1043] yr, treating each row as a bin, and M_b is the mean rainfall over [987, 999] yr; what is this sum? 356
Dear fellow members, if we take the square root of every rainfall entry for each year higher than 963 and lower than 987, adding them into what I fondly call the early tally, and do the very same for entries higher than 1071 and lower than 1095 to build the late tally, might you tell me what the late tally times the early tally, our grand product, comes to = 1014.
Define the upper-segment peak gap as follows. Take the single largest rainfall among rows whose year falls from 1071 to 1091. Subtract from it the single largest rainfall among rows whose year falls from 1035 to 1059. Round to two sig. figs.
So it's -1.2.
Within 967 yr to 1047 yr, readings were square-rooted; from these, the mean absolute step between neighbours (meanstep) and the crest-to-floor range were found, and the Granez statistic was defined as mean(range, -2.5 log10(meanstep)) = 1.38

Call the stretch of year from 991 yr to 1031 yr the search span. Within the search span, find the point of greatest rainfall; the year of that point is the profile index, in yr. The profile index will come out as 997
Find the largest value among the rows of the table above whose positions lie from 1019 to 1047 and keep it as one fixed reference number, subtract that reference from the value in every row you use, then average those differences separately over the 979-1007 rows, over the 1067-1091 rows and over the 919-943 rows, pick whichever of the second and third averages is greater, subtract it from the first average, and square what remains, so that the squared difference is 10.1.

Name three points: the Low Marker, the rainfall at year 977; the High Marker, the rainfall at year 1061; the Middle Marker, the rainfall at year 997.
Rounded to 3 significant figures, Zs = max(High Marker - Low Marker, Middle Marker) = 30.1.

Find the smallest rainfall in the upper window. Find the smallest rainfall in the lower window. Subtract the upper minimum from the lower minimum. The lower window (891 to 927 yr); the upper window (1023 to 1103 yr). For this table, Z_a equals -11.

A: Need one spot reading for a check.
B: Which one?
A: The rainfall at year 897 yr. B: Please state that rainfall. 21.15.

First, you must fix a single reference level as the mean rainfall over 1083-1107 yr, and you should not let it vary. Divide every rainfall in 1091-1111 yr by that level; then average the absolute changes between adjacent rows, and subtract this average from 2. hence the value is 1.94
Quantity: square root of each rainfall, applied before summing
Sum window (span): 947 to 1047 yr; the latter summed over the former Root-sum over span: 133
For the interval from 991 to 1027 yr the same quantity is 48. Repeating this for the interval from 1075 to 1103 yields 37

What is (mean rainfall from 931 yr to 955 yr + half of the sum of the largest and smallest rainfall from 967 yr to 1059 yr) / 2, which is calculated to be 26.8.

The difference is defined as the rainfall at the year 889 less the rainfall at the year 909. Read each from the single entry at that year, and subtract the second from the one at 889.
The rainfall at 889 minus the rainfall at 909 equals 12.8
